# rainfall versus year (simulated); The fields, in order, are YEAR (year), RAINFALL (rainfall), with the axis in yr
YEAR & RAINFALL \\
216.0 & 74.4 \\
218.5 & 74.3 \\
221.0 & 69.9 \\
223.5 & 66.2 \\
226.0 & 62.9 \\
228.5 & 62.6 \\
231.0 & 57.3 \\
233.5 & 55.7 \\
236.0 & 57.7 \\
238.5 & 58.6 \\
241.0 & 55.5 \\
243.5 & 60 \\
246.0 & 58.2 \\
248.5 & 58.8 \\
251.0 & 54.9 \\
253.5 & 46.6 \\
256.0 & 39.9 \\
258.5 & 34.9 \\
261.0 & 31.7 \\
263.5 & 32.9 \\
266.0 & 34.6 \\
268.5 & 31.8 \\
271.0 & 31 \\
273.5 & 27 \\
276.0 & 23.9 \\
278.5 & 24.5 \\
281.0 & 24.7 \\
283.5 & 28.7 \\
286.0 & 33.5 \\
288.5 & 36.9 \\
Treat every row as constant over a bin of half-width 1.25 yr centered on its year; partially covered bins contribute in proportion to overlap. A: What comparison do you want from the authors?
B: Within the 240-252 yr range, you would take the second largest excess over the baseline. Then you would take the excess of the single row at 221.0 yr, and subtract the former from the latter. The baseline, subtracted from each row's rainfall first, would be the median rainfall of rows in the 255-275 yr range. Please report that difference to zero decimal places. 11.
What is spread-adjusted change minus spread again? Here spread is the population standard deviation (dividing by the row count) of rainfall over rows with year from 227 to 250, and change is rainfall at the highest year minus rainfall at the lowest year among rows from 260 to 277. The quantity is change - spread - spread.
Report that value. -12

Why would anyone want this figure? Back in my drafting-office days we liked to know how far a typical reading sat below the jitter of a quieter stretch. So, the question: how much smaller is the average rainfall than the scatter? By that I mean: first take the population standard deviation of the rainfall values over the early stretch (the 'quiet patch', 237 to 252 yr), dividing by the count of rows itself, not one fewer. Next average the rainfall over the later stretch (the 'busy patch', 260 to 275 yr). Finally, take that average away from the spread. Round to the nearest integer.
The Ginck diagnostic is -30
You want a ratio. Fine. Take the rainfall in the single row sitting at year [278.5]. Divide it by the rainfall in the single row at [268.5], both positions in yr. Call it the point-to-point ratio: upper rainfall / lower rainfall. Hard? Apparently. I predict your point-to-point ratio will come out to 0.77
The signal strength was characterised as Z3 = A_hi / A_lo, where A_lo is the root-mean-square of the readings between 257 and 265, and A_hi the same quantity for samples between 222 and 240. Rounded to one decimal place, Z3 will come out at 1.8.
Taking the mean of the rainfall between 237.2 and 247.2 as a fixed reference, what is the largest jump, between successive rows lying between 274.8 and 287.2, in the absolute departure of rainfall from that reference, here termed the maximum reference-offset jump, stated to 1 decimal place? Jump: 4.8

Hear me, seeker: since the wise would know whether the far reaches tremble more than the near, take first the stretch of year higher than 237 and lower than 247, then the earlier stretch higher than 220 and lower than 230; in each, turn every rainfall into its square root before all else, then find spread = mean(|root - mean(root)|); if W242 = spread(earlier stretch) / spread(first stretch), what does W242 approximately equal 1.9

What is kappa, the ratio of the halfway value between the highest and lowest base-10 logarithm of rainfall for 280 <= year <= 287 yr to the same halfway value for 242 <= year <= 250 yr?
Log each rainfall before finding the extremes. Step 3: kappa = 0.82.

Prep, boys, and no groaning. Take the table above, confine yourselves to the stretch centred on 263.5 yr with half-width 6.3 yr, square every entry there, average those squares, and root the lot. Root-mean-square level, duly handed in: 33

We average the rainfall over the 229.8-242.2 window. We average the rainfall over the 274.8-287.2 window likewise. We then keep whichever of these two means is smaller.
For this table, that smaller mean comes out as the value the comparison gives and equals 27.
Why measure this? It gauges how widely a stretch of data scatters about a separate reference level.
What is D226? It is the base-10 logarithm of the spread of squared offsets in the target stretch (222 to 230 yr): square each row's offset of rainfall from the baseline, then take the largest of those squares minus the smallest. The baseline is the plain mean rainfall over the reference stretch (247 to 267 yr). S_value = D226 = 2.21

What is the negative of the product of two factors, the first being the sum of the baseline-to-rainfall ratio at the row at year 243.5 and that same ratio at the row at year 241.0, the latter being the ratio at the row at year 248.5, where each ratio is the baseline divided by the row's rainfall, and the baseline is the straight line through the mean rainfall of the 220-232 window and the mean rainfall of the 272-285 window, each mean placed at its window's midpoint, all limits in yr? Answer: -1.46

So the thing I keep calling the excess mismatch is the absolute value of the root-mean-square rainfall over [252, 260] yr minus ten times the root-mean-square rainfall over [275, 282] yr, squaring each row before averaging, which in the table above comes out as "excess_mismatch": 203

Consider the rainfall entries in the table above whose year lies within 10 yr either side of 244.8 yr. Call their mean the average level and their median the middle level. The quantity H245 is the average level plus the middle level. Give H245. 114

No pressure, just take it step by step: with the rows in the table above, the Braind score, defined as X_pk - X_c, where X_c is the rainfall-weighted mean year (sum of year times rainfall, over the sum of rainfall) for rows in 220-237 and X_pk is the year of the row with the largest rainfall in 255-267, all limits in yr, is 27.9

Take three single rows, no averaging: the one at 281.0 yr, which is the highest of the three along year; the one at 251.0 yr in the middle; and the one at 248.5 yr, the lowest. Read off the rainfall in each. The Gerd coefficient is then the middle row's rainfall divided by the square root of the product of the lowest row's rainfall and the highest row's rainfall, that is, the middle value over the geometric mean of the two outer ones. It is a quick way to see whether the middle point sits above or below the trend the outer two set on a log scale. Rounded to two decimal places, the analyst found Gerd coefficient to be 1.44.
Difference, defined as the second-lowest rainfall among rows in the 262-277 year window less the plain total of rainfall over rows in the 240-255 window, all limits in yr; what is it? -307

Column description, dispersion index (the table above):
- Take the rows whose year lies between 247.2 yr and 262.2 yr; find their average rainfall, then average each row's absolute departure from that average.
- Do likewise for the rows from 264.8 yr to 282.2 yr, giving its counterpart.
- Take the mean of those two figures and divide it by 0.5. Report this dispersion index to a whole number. 13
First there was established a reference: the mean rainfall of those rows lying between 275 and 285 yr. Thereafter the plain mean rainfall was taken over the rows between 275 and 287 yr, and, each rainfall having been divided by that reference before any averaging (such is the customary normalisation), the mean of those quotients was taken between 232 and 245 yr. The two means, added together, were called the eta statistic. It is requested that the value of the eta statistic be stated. 29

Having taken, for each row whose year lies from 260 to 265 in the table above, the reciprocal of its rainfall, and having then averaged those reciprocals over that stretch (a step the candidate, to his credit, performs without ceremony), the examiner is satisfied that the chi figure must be 0.031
